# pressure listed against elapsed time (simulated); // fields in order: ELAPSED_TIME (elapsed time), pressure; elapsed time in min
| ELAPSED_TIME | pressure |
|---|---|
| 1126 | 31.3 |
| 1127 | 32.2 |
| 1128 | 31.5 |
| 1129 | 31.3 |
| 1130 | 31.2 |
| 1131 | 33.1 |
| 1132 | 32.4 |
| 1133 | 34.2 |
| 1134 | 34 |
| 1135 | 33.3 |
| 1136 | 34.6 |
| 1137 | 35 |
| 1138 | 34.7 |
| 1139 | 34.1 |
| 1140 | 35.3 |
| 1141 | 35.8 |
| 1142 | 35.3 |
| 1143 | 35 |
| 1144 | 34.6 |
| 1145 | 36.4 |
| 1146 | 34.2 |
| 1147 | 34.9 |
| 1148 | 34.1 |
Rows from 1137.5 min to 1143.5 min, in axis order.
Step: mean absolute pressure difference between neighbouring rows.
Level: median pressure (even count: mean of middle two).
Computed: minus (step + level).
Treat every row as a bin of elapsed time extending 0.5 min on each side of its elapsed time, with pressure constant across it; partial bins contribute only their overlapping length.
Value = -35.8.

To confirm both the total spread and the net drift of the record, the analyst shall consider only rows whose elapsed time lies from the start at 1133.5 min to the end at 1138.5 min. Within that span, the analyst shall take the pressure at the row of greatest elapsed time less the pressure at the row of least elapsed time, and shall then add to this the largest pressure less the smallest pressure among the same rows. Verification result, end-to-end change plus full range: 2.4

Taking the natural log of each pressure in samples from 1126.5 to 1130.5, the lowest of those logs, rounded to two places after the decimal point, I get 3.44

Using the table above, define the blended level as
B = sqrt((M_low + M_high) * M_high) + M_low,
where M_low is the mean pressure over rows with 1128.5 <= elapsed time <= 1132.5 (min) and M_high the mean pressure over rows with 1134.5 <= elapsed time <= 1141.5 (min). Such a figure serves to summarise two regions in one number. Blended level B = 80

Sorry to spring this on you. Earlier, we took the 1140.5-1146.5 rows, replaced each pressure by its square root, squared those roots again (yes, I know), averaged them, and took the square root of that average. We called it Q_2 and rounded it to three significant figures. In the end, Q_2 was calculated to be 5.93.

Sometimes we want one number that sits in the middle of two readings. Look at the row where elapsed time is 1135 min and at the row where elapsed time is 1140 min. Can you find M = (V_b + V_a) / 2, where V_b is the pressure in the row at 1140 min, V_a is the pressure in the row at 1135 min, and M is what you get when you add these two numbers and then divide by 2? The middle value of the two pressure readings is 34.3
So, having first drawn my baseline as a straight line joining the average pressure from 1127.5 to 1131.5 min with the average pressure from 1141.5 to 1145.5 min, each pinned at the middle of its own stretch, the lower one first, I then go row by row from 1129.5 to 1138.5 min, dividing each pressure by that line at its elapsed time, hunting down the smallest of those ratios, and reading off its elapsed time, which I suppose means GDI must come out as 1130 min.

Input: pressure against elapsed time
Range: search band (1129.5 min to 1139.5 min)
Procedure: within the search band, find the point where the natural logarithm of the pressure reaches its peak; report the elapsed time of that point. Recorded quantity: 1137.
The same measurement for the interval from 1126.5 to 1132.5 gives 1131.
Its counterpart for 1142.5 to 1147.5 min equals 1145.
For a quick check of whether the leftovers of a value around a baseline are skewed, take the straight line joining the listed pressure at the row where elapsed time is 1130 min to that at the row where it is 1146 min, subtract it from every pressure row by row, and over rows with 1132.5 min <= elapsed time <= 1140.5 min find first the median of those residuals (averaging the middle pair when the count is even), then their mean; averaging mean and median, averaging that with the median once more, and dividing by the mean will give 1.06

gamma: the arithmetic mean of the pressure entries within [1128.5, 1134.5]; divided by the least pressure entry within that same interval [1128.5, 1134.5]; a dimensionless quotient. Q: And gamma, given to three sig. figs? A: 1.05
